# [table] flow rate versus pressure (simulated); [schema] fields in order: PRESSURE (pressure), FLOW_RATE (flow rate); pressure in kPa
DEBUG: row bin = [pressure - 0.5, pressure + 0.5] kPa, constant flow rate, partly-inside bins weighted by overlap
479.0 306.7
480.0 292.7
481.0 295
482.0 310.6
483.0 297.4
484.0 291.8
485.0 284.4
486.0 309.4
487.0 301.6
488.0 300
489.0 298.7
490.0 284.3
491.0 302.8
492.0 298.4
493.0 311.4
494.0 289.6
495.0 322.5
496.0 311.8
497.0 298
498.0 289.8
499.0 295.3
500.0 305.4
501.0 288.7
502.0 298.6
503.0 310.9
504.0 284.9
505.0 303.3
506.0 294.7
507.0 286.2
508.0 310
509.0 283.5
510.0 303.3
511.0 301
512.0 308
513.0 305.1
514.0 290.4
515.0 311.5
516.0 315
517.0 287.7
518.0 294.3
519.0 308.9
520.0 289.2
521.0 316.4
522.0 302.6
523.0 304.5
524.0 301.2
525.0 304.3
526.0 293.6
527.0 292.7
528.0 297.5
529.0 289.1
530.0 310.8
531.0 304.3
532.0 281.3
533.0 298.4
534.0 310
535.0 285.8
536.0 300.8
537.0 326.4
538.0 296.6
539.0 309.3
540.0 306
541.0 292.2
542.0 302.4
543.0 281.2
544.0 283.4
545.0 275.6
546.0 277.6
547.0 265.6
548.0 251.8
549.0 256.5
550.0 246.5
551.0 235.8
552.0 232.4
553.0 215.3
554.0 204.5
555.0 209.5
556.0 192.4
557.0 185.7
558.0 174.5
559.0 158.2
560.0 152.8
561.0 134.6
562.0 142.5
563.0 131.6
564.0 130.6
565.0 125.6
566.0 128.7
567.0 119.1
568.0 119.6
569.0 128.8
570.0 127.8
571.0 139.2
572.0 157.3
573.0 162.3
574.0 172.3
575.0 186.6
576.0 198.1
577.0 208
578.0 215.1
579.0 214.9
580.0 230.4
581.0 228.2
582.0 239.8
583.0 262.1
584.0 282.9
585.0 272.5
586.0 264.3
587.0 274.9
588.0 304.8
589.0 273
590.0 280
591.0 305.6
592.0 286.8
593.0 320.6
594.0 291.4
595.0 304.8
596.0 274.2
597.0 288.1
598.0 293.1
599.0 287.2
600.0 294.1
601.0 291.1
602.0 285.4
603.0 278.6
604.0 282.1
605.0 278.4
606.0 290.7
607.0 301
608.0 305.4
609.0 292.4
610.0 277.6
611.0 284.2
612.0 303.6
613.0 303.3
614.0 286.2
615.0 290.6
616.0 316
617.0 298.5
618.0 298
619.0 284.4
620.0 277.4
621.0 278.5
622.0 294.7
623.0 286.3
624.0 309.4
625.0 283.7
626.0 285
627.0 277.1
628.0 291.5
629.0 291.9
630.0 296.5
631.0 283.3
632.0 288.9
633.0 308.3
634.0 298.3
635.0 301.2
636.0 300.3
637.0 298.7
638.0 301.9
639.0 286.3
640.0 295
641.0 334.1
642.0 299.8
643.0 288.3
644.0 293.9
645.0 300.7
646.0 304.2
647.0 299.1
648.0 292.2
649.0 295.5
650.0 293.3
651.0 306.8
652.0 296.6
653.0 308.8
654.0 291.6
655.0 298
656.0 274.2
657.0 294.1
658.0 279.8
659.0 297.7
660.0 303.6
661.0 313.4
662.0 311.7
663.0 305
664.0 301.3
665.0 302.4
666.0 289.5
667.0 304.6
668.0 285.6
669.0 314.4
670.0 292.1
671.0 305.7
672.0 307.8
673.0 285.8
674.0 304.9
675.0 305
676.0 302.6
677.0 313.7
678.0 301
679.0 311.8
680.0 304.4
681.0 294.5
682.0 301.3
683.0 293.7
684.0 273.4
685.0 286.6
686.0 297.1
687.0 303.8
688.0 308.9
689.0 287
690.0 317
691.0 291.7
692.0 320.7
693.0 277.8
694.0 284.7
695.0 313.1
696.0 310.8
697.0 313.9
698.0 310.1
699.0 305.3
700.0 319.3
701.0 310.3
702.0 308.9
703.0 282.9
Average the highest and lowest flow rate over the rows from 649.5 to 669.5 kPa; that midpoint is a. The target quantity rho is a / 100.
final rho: 2.9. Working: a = 294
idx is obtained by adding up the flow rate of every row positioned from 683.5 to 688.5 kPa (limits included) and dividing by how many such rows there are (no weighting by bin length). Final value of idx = 294.0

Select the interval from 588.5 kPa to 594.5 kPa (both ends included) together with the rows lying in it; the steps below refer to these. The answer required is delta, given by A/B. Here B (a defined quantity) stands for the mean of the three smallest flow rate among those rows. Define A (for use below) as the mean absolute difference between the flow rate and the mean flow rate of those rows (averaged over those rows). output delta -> 0.048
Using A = 13.5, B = 280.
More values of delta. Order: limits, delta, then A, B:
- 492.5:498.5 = 0.039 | 11.4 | 292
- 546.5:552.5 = 0.041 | 9.9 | 238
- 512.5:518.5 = 0.034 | 9.9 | 291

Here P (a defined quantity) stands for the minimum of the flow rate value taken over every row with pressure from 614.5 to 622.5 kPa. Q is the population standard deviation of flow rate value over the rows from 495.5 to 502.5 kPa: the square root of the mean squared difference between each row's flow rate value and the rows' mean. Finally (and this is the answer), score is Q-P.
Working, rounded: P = 277.4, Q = 8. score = -270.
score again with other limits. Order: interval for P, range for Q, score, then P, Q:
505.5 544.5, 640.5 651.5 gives -269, 281.2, 12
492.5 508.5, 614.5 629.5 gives -274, 284.9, 11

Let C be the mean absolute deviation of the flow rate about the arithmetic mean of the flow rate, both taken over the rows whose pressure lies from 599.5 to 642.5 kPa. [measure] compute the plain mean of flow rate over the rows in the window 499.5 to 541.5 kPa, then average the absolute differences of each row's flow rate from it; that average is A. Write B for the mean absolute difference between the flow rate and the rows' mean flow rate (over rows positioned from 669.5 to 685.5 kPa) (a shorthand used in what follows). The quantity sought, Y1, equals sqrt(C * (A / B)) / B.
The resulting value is 0.35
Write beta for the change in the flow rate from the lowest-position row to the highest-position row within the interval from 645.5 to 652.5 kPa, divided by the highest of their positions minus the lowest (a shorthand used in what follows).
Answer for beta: -1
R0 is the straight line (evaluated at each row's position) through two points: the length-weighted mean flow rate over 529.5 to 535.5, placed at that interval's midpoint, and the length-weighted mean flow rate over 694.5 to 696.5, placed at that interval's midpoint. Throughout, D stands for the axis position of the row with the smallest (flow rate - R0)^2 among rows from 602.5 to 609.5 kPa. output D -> 608.0 kPa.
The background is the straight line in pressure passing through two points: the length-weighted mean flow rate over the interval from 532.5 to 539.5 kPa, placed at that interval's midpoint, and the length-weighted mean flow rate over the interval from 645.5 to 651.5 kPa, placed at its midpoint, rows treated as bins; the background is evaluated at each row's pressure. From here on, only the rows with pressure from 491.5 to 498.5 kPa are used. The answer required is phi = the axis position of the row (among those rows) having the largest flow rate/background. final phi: 495.0 kPa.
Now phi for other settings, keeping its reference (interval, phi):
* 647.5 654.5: 653.0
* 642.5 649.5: 646.0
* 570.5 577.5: 577.0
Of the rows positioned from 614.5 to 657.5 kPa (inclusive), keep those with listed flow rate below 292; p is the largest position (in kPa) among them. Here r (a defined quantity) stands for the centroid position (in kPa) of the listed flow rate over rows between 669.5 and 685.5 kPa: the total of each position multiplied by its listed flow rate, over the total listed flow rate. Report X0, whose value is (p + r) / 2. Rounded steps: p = 656.0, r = 677.4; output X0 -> 666.7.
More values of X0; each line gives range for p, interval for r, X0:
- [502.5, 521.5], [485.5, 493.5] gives 504.7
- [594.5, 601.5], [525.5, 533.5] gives 565.3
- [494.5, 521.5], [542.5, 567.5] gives 536.5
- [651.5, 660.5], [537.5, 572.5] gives 604.9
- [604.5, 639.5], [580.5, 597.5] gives 614.1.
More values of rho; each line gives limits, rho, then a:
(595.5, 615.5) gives 2.9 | 290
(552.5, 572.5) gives 1.7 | 167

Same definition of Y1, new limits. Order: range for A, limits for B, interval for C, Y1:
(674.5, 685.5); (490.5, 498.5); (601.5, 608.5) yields 0.31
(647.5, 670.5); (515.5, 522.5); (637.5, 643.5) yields 0.31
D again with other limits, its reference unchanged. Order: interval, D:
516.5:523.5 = 518.0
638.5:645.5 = 645.0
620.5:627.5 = 624.0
